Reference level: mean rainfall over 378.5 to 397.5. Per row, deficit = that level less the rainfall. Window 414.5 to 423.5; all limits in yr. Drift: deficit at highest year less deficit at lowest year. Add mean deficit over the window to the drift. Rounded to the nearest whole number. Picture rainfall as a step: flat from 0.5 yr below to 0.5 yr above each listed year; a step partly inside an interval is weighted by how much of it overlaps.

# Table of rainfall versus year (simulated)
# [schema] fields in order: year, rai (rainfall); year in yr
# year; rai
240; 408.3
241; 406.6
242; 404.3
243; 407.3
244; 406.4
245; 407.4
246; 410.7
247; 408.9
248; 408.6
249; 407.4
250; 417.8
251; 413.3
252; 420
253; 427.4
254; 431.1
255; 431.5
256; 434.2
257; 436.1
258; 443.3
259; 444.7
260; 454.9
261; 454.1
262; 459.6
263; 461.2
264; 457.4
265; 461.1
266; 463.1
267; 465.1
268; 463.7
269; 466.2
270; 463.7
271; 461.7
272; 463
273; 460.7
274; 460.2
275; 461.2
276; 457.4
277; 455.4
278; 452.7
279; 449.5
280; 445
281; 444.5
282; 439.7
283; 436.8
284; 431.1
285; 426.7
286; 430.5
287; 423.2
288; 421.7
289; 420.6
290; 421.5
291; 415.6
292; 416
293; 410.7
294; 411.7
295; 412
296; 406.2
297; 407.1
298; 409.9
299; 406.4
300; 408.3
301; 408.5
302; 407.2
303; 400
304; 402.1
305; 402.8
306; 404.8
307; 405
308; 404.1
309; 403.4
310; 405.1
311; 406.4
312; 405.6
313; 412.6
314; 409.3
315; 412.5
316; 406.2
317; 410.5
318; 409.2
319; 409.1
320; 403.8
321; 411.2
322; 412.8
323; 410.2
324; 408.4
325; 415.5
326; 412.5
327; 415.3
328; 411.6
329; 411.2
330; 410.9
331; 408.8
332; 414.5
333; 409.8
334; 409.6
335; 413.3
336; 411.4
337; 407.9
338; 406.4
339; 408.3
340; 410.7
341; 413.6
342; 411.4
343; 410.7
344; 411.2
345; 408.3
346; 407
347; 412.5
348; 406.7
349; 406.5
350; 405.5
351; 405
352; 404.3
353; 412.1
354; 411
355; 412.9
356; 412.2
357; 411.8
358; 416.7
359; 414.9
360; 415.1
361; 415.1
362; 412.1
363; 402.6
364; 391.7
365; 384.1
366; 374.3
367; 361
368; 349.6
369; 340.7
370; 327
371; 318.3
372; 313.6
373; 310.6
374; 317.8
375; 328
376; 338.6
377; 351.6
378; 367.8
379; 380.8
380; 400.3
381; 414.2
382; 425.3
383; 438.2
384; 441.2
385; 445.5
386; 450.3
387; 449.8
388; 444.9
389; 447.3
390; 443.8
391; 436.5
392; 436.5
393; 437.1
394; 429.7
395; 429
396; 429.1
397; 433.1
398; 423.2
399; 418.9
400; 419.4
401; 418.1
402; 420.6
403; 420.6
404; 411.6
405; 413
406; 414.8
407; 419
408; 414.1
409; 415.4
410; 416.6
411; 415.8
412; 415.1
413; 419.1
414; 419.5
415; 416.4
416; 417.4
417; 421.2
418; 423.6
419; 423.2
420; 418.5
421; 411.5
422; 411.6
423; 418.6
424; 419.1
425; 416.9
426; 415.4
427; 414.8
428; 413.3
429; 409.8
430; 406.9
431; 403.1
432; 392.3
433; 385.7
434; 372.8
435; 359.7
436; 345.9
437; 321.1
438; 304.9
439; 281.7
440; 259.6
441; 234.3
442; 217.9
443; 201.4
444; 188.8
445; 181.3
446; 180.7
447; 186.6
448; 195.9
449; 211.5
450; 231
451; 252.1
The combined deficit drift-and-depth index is 12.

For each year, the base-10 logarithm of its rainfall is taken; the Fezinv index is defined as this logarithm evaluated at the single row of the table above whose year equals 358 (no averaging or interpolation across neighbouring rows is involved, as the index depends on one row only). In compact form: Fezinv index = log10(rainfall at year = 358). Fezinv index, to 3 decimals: 2.620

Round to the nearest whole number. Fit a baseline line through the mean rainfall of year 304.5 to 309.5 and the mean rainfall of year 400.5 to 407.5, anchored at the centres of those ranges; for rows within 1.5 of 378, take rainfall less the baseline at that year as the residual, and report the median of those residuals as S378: -46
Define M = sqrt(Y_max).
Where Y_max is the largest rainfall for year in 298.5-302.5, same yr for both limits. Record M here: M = 20.2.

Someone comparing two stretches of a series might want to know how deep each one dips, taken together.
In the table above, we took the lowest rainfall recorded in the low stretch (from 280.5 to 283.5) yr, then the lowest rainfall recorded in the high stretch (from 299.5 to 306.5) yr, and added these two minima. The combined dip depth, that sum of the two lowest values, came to 837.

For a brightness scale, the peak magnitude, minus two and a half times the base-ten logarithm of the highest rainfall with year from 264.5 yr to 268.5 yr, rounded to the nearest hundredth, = -6.67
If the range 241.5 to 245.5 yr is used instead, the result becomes -6.53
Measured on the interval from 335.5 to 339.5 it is -6.54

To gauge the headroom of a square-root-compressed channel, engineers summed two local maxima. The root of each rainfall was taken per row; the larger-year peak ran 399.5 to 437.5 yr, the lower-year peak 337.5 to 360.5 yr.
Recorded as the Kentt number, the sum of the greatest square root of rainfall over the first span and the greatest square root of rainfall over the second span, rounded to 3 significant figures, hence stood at 41.0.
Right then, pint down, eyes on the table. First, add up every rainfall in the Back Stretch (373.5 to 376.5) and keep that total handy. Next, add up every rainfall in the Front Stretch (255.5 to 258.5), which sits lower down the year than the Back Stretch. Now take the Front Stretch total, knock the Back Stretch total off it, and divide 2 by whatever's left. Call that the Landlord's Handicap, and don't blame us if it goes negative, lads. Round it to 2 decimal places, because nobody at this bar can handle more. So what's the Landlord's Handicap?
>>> 0.01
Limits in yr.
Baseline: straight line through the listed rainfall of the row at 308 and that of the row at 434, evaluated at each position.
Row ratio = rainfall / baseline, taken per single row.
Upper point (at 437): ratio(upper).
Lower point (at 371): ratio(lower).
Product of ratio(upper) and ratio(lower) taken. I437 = 0.71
